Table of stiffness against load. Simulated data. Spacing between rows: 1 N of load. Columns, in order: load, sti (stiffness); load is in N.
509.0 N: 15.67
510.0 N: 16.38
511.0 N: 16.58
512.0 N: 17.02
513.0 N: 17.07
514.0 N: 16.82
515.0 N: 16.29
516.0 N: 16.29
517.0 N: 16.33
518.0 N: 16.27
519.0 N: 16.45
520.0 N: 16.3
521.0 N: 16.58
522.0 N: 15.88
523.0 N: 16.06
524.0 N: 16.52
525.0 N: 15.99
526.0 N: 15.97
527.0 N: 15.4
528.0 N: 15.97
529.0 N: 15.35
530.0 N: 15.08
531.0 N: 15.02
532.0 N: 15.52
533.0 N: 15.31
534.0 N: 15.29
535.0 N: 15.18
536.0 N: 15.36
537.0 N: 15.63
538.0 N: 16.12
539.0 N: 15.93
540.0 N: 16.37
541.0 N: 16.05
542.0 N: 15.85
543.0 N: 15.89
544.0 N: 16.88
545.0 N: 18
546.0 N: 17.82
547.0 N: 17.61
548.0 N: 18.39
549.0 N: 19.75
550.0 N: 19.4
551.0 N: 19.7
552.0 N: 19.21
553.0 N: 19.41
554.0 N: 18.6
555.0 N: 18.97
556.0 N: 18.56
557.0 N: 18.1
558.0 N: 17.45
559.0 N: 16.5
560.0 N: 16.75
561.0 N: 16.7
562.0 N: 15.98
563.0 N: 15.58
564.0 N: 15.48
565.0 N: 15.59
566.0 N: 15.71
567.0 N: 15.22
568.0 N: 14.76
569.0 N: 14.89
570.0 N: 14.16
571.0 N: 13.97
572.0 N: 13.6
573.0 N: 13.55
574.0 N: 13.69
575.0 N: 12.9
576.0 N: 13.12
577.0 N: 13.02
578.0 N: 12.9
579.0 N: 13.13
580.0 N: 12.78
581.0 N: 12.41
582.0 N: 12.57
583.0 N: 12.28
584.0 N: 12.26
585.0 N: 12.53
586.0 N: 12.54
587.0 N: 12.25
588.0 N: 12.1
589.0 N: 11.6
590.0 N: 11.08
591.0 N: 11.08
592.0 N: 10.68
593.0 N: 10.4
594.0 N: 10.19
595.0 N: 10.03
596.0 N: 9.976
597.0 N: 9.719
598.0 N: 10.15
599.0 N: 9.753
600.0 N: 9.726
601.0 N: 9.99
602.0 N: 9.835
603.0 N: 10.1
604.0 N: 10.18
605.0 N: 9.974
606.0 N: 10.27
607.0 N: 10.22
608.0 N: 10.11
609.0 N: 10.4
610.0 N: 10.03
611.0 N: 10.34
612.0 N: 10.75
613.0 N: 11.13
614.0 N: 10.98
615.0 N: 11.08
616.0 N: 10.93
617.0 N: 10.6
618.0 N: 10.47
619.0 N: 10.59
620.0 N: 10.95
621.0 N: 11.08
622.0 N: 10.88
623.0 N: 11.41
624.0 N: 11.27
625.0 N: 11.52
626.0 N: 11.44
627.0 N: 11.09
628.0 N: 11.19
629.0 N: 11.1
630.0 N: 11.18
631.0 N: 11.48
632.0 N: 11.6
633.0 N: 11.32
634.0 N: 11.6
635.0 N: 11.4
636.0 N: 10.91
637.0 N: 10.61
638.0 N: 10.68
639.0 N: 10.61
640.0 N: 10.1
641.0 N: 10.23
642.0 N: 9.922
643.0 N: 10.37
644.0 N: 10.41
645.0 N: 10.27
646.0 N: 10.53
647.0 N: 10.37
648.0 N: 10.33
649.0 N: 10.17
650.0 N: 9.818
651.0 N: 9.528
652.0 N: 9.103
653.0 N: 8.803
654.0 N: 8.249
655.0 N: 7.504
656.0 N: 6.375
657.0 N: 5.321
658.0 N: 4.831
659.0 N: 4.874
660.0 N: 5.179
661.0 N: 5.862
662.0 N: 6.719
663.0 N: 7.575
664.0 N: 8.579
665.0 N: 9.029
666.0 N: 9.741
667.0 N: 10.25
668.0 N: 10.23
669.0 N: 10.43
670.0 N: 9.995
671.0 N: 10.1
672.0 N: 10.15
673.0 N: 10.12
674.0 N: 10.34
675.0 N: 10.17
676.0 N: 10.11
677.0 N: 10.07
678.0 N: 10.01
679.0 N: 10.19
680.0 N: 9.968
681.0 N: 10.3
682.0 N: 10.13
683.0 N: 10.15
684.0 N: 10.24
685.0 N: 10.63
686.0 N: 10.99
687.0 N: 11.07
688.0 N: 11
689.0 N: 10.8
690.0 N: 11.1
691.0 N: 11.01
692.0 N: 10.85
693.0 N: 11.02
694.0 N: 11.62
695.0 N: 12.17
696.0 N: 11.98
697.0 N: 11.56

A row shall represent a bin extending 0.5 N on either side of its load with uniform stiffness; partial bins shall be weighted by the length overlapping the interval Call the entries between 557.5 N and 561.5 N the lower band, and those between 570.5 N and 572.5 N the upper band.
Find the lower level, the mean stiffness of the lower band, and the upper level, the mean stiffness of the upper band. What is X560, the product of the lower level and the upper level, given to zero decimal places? 232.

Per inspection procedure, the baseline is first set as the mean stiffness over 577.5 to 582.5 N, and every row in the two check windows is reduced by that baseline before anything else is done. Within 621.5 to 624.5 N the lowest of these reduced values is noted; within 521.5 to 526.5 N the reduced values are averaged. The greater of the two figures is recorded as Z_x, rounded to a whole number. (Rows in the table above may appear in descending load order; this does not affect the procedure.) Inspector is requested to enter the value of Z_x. 3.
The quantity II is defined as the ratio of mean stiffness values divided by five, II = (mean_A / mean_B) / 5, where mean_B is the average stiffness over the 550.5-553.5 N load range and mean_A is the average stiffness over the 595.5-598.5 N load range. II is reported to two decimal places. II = 0.10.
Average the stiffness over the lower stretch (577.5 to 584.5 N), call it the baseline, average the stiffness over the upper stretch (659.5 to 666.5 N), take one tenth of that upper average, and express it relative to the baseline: 0.060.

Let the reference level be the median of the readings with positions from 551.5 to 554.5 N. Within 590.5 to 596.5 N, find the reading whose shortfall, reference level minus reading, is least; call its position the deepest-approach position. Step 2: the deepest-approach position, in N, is 591.0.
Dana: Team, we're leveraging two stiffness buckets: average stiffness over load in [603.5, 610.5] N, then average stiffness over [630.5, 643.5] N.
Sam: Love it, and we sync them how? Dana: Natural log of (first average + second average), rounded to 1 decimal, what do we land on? 3.0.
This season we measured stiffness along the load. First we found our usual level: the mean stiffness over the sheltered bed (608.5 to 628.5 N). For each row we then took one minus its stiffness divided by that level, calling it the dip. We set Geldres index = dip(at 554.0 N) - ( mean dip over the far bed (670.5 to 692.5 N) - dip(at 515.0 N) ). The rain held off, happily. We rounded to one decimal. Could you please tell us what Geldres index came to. -1.2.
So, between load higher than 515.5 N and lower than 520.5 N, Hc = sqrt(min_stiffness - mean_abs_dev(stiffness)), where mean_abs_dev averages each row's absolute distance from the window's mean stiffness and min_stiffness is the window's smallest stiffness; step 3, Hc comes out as 4.0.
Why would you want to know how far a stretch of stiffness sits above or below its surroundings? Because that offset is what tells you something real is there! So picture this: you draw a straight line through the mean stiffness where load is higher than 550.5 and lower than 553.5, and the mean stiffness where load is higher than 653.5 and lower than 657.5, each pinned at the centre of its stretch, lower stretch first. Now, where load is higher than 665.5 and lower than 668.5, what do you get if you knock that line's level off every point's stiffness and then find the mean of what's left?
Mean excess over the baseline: 4.61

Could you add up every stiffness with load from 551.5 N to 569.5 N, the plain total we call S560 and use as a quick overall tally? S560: 303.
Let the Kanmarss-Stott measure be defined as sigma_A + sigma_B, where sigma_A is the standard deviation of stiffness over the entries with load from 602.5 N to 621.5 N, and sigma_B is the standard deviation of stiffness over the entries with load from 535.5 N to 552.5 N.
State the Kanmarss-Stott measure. 1.9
